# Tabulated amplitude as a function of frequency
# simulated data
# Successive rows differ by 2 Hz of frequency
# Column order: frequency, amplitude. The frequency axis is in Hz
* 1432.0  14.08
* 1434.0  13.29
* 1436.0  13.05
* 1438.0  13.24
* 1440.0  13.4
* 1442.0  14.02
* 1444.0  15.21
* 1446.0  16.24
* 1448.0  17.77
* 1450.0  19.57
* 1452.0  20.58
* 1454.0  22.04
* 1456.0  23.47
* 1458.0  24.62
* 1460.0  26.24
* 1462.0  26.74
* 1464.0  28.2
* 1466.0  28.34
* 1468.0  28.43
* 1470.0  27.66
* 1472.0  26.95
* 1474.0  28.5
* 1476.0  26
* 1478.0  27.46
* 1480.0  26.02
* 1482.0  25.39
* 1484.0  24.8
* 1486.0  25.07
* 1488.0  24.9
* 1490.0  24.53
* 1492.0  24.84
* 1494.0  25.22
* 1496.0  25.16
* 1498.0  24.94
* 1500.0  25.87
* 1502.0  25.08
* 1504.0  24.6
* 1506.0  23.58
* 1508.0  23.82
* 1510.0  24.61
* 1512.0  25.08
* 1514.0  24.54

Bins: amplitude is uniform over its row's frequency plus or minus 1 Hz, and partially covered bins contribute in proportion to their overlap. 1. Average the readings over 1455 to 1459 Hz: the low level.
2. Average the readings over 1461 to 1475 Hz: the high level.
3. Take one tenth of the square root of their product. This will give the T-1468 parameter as 2.59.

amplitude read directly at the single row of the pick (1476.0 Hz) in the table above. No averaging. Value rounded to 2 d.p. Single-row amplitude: 26.00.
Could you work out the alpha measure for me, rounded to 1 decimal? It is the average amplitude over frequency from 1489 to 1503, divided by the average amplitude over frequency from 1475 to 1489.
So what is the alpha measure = 1.0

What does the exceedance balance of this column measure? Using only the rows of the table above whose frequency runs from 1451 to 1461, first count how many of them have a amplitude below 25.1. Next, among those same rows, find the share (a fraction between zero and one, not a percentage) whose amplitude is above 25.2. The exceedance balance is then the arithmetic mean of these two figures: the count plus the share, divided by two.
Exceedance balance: 2.1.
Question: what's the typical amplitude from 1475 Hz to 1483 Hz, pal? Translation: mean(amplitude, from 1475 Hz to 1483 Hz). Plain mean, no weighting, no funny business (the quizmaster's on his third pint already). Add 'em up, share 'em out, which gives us 26.2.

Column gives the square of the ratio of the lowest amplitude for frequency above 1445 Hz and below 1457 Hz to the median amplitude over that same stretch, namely 0.654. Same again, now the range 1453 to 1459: 0.882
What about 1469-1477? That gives 0.907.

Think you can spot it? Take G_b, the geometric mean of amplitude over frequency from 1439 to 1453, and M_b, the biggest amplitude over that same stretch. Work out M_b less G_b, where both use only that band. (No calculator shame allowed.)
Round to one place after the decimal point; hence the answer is 4.1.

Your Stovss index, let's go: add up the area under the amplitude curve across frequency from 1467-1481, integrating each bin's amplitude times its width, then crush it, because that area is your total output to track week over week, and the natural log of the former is 5.95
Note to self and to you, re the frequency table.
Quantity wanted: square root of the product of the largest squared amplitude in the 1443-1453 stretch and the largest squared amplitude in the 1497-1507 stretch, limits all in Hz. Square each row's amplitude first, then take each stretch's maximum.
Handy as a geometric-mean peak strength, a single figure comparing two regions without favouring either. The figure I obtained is 532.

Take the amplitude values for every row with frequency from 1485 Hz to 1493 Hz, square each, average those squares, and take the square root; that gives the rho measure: 24.8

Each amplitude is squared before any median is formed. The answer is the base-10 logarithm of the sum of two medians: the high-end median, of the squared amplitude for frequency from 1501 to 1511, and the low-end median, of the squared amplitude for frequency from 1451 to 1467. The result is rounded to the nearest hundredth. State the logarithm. 3.10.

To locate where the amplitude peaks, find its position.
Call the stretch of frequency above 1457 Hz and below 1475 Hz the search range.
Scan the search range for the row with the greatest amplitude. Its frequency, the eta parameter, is 1474.0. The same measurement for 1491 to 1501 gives 1500.0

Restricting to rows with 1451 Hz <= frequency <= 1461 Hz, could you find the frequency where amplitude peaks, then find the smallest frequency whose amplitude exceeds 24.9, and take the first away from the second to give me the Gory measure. 0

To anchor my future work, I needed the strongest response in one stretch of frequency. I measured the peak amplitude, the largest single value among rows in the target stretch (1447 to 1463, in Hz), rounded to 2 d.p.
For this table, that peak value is 26.74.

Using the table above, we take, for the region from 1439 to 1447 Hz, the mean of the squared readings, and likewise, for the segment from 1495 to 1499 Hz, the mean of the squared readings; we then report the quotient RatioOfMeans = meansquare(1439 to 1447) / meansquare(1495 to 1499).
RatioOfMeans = 0.3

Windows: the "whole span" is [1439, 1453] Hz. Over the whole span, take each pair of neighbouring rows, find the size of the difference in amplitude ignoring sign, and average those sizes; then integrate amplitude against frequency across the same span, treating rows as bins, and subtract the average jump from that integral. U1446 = 232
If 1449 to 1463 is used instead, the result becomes 325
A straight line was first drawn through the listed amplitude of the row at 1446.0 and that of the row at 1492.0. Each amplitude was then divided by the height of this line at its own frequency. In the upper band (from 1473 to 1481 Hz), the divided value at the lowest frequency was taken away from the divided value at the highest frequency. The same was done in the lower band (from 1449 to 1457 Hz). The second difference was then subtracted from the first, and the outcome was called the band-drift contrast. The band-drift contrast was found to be -0.32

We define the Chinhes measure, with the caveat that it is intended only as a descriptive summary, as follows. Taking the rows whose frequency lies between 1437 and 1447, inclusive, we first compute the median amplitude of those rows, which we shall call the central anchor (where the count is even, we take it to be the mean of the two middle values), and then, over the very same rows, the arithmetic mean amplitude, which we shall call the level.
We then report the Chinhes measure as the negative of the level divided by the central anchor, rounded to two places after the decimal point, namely -1.03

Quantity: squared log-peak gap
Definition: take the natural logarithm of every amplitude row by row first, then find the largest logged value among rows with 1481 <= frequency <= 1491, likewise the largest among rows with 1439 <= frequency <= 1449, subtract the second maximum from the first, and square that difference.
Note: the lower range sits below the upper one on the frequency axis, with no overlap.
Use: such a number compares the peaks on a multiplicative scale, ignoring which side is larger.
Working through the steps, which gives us 0.13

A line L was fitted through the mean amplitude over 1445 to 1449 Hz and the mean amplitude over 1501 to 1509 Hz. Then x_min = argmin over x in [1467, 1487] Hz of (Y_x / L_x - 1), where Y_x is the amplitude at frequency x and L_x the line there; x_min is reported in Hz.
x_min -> 1486.0 Hz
